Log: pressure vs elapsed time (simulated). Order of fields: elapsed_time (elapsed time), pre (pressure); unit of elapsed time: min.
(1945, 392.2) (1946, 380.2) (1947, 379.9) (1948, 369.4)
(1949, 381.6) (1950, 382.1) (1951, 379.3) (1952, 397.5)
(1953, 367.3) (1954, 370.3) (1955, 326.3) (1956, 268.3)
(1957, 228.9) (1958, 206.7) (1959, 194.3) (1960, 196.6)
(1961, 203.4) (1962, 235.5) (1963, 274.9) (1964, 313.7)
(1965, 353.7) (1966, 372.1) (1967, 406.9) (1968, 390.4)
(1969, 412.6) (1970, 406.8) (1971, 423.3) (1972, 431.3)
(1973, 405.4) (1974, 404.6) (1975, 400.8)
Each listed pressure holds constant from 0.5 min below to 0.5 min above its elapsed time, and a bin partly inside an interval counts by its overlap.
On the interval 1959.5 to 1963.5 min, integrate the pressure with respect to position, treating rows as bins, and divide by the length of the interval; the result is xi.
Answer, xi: 228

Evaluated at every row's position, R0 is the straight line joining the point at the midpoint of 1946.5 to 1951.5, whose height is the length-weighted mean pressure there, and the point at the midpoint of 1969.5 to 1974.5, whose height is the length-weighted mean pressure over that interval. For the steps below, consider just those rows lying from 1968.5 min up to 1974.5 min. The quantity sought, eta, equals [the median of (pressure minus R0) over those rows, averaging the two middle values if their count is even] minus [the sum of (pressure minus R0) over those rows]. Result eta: -4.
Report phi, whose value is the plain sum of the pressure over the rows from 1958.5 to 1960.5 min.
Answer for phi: 391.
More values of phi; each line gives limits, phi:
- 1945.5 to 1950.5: 1893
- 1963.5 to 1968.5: 1837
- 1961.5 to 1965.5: 1178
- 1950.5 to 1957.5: 2338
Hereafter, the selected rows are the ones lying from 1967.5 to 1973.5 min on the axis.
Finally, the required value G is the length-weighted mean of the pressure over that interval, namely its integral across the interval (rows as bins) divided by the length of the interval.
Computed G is 412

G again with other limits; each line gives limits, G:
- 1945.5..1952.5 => 381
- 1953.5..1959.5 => 266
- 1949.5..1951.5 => 381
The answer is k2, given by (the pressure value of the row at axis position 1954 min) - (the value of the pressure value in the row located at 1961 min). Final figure 167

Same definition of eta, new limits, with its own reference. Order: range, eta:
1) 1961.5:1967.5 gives 390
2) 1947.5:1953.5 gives 7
